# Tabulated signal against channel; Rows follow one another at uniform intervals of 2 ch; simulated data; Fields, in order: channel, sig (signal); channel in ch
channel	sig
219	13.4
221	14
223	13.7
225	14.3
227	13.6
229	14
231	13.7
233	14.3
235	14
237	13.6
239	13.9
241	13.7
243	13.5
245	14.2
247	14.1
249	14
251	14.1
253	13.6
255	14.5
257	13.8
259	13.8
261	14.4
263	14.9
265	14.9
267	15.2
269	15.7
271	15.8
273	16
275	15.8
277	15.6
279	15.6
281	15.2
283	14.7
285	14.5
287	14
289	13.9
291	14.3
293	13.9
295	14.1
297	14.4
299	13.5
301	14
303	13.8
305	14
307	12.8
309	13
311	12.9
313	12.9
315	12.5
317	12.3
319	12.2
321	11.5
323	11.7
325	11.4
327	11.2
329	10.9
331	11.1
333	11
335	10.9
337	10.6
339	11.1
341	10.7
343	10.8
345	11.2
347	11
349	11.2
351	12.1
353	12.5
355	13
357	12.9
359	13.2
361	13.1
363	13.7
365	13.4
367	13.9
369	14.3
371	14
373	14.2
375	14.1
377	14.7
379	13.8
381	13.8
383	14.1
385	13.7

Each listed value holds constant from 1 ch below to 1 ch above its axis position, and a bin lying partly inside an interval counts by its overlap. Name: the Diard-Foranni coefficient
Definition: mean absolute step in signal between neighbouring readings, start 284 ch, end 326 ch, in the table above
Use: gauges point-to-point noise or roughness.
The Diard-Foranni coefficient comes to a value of 0.355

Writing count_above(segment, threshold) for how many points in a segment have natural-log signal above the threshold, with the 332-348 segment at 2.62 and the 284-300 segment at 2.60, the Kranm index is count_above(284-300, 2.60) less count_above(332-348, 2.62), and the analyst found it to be 8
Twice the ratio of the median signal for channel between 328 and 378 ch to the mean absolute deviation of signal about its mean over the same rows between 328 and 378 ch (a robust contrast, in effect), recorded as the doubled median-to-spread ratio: 20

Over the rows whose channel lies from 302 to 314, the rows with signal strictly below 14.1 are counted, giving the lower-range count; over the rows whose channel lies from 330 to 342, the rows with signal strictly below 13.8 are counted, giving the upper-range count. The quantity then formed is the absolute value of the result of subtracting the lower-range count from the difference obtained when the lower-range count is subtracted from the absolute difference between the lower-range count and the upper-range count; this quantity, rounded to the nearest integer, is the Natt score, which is 12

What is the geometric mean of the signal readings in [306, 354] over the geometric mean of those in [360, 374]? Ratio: 0.84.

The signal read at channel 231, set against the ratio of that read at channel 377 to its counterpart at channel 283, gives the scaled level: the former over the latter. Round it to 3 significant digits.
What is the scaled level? 13.7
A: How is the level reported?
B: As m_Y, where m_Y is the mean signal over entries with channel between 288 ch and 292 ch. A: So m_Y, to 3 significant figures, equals 14.1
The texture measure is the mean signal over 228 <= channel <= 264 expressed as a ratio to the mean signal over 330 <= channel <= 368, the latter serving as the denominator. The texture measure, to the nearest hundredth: 1.17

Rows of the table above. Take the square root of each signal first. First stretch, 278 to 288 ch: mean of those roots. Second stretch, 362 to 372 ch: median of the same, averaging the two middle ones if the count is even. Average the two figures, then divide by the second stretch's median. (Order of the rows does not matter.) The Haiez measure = 1.02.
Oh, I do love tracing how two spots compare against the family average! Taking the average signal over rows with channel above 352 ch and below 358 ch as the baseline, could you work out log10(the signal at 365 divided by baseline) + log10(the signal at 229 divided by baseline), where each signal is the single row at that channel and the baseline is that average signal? 0.059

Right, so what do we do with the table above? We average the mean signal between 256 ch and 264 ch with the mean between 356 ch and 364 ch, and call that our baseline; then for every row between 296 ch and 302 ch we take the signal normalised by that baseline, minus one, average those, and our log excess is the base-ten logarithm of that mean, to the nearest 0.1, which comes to -1.8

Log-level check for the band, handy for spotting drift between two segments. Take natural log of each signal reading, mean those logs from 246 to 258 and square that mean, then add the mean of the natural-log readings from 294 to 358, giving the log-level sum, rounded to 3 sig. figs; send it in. 9.46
